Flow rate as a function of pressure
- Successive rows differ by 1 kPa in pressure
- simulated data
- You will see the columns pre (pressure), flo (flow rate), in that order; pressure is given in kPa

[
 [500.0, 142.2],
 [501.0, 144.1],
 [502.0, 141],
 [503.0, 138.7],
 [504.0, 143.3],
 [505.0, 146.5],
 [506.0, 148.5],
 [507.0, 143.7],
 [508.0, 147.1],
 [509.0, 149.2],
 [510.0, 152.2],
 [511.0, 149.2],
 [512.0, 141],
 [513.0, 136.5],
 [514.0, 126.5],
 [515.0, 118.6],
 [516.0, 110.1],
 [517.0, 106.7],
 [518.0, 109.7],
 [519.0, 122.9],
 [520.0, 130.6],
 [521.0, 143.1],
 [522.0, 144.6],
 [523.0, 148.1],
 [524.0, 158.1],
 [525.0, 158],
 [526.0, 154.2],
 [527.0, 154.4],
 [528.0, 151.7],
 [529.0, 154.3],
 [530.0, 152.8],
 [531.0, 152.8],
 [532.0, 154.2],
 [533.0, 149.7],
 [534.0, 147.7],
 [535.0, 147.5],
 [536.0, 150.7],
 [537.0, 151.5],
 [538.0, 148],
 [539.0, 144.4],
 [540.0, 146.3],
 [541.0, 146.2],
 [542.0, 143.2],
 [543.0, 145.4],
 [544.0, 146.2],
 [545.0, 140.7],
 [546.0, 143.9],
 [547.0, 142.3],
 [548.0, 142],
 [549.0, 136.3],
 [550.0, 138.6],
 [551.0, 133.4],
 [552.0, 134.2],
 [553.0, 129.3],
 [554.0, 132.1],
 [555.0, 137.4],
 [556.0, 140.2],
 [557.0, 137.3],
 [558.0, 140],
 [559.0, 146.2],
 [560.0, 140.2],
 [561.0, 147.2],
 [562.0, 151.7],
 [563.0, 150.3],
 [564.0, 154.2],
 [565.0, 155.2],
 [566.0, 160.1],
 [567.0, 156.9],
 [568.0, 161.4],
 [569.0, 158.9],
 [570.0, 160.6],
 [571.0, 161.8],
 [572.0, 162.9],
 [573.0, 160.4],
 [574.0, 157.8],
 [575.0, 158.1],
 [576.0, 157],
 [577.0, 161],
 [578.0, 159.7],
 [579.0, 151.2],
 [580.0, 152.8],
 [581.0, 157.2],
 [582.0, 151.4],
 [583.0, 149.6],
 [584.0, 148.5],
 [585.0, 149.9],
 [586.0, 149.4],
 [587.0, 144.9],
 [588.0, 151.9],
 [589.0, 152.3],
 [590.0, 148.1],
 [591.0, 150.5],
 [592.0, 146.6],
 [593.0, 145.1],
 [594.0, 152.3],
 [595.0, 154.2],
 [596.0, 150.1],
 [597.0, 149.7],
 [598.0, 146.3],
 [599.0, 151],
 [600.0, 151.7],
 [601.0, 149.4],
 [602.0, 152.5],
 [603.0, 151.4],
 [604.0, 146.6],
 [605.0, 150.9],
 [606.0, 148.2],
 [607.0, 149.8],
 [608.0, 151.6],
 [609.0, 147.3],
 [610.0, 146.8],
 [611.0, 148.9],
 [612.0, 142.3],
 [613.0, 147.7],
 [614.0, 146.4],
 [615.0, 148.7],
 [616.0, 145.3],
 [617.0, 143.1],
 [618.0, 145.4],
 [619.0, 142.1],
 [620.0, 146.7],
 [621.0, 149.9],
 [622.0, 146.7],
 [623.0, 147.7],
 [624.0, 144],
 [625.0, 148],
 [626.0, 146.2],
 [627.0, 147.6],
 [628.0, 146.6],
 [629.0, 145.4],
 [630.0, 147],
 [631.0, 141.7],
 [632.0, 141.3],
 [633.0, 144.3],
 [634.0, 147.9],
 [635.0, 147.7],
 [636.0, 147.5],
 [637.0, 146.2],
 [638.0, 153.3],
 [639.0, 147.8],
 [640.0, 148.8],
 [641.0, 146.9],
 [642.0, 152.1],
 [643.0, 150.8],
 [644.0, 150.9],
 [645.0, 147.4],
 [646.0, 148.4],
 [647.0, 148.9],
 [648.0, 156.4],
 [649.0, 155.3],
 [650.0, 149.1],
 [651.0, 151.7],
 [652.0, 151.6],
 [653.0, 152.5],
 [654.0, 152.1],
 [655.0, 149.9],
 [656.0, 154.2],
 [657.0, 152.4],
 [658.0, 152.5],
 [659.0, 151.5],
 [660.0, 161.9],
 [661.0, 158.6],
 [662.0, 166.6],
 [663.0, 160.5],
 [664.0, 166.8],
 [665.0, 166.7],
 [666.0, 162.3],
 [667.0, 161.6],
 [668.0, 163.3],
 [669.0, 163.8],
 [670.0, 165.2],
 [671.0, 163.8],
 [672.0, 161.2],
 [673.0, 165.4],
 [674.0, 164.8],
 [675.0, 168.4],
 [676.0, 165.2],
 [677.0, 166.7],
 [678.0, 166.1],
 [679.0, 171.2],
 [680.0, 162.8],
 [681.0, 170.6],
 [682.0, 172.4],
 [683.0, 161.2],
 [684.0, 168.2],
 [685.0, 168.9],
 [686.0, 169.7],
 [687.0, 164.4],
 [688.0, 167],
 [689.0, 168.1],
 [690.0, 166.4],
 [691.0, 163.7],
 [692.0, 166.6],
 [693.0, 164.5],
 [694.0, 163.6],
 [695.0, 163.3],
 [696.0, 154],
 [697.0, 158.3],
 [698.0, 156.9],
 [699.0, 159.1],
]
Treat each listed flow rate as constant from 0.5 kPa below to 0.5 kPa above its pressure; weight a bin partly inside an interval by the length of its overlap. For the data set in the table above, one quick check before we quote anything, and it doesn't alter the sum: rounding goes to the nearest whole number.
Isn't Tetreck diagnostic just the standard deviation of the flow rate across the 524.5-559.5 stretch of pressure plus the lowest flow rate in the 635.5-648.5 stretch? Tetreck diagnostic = 153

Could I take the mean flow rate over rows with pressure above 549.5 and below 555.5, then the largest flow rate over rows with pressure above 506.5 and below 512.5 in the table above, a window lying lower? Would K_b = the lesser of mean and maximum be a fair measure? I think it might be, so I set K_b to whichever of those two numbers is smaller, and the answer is 134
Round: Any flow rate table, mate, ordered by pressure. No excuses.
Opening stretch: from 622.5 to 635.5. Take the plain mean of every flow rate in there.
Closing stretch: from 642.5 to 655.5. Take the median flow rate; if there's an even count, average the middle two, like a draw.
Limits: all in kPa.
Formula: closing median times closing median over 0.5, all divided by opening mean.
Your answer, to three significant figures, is 312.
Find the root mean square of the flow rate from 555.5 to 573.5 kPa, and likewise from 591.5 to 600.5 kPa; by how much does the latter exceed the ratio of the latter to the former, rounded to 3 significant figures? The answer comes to 149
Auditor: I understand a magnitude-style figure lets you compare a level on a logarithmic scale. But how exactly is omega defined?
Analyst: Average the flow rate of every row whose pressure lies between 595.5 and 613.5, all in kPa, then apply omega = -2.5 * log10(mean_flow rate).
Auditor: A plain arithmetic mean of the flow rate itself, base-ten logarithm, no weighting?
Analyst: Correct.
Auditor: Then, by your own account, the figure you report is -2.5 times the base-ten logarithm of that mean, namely -5.43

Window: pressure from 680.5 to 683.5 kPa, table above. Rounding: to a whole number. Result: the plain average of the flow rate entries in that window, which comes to 168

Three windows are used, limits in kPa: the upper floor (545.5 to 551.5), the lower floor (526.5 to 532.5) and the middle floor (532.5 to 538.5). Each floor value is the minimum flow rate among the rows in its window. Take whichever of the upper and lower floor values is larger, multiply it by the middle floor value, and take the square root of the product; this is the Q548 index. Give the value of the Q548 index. 150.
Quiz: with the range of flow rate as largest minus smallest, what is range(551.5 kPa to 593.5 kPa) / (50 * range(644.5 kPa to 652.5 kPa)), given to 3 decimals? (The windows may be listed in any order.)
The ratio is 0.075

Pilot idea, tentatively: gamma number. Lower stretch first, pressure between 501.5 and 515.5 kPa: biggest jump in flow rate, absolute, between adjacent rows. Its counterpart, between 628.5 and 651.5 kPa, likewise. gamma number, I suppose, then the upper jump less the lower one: -2.5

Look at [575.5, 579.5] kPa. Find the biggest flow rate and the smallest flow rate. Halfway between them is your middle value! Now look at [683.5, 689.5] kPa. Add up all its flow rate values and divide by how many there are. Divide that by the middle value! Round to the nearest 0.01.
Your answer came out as 1.07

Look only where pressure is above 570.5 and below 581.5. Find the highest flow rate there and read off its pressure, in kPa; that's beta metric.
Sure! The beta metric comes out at 572.0 kPa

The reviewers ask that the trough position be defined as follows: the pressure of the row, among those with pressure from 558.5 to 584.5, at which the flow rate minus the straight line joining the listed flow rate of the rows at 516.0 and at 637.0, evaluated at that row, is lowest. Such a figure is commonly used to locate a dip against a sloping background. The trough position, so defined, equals 560.0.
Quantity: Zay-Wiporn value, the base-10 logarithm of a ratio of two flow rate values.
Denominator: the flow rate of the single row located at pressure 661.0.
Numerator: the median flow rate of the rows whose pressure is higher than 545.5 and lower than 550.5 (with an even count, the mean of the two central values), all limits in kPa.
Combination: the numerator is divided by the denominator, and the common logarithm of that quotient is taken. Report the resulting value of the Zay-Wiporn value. -0.05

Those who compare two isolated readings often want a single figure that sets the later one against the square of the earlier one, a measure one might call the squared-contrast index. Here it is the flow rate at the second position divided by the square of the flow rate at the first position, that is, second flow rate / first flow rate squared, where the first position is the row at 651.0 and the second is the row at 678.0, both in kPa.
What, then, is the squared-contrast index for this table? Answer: 0.0072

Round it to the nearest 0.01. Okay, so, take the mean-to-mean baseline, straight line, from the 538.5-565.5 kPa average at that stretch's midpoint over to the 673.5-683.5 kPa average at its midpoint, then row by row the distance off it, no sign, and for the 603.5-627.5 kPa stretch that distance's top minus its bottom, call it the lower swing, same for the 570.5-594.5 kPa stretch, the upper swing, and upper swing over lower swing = 1.42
